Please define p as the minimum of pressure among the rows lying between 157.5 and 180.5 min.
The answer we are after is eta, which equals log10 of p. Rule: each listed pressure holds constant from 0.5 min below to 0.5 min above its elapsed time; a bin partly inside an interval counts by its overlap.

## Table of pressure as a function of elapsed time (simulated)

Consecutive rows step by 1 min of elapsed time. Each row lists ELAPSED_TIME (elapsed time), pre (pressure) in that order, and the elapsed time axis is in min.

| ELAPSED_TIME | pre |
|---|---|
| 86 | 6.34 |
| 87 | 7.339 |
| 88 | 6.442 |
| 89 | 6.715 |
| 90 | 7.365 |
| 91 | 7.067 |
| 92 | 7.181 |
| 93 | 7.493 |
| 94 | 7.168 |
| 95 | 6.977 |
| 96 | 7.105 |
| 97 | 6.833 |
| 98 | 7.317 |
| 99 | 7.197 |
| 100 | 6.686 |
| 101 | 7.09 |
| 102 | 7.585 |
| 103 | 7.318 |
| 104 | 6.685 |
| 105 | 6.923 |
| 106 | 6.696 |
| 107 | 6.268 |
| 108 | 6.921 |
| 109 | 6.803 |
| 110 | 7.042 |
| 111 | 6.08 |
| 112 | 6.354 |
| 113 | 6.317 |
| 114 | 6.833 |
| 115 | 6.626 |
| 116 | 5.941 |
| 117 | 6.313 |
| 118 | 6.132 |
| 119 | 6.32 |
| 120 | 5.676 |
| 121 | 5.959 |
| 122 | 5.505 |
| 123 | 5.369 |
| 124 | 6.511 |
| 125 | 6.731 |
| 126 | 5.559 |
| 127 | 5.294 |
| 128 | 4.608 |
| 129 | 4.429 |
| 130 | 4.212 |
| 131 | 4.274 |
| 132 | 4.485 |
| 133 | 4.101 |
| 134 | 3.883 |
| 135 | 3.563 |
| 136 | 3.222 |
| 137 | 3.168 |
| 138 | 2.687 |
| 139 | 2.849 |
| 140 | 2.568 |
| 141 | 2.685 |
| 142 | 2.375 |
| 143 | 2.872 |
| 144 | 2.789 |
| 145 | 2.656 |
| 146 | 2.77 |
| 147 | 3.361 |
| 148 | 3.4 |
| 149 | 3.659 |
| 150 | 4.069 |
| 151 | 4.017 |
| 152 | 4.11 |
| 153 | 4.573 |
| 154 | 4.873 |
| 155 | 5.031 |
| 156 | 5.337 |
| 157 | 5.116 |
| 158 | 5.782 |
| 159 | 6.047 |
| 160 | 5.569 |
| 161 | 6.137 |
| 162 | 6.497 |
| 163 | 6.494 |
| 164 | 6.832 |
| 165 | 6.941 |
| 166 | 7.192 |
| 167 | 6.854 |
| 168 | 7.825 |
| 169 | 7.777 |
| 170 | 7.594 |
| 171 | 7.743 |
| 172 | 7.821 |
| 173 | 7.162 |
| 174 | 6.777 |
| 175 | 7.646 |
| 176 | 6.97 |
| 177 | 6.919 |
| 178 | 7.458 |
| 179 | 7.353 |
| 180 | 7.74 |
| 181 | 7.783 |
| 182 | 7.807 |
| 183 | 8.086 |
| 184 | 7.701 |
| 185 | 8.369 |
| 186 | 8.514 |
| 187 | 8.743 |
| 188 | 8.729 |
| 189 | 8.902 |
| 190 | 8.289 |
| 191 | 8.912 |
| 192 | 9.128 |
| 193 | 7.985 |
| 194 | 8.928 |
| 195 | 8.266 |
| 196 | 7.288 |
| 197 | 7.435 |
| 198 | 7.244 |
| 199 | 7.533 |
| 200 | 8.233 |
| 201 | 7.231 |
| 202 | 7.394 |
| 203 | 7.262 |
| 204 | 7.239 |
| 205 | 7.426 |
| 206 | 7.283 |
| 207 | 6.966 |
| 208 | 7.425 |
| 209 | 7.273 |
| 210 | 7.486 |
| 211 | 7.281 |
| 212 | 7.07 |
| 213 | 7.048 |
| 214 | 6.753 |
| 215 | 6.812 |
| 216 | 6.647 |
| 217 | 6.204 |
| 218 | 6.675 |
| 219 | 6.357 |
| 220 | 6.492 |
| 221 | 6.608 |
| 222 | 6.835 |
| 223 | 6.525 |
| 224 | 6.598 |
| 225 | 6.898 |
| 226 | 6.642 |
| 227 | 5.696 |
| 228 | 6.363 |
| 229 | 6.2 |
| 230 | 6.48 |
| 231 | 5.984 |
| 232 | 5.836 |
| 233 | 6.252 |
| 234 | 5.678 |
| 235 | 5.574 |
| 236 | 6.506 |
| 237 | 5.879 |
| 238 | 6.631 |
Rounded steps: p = 5.569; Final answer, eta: 0.75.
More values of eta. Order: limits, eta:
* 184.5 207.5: 0.84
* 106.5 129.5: 0.65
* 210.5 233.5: 0.76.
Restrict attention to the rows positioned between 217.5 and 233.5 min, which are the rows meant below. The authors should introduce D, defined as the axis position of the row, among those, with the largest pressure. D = 225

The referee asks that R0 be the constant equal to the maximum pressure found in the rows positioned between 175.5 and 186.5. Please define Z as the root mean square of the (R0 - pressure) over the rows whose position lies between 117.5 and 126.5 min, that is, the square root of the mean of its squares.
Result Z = 2.6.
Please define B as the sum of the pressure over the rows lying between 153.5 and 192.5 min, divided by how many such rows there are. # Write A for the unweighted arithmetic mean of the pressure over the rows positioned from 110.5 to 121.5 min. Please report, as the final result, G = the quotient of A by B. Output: 0.9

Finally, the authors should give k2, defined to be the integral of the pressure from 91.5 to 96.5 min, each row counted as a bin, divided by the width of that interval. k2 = 7.2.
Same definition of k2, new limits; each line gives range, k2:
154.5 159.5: 5.5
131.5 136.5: 3.9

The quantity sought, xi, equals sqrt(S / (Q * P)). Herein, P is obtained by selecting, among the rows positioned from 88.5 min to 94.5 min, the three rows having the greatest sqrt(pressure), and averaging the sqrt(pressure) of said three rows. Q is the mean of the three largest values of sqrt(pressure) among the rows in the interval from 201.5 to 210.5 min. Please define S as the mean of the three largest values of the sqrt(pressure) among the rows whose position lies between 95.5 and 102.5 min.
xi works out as 0.61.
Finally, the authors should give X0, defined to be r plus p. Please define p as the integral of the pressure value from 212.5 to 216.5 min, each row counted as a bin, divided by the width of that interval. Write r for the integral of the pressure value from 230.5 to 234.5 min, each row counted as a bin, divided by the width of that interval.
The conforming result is 12.8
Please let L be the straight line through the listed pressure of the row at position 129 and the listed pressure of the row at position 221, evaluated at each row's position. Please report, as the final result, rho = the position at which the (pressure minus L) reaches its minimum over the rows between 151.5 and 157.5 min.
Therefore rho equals 152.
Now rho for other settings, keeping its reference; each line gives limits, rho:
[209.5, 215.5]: 214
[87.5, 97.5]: 88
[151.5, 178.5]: 152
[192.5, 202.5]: 201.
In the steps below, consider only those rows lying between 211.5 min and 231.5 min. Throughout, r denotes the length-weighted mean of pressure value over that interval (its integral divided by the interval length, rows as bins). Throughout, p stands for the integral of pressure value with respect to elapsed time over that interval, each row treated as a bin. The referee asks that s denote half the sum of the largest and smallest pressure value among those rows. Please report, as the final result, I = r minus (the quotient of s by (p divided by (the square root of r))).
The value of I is 6.4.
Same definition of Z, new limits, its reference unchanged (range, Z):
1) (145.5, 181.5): 2.9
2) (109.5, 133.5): 3.0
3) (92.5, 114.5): 1.7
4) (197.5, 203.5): 1.1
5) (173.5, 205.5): 0.9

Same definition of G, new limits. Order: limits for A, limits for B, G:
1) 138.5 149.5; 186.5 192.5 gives 0.3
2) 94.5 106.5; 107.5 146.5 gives 1.5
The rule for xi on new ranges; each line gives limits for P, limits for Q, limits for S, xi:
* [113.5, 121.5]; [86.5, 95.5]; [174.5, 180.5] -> 0.63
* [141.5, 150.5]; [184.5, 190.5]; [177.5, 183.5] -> 0.70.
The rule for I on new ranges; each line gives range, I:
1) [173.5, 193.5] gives 7.8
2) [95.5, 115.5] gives 6.7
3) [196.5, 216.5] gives 7.1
